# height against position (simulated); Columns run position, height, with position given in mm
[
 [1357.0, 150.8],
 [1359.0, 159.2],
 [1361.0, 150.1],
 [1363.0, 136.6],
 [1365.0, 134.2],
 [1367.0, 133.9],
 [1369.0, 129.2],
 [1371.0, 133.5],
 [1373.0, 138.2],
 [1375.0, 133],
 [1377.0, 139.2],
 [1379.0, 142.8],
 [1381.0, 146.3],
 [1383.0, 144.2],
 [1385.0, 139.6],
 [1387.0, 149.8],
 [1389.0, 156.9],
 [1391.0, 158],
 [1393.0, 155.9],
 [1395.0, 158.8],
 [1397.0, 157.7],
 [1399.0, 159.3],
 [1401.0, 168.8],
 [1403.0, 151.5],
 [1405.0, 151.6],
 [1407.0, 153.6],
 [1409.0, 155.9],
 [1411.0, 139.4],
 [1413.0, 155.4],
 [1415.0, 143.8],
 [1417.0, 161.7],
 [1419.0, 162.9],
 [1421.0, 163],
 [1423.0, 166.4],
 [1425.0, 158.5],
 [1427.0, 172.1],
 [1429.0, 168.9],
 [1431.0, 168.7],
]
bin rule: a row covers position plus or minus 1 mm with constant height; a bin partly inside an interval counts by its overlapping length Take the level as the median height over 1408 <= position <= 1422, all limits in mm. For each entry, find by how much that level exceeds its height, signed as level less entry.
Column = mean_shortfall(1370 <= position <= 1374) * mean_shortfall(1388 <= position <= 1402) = -69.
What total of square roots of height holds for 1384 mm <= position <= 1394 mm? 61.6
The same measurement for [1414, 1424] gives 63.1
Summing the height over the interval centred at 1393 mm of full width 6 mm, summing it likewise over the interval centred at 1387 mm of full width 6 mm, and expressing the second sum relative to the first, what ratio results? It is 0.94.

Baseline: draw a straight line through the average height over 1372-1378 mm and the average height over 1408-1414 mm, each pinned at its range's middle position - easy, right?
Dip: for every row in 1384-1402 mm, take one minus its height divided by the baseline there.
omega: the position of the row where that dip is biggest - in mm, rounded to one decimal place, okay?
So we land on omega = 1385.0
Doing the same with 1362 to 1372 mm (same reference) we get 1369.0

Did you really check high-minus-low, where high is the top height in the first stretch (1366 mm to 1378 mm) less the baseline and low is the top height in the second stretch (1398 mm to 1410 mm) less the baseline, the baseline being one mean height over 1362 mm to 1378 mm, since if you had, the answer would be -30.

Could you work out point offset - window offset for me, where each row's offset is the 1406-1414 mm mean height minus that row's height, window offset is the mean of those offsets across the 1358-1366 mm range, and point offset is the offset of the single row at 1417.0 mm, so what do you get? -17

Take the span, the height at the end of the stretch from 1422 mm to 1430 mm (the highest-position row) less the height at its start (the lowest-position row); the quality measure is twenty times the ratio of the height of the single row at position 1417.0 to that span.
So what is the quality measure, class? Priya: 1294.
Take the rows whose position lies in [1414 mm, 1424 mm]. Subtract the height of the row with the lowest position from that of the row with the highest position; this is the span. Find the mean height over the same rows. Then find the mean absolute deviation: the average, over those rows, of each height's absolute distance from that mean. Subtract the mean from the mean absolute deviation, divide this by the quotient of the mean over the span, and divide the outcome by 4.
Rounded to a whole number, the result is -5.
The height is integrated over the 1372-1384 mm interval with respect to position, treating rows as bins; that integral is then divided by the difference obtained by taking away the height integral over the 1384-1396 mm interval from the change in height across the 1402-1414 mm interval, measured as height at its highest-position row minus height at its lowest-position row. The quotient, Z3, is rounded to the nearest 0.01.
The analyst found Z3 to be -0.92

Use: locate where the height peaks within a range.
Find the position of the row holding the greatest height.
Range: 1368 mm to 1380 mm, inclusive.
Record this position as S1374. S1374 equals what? 1379.0 mm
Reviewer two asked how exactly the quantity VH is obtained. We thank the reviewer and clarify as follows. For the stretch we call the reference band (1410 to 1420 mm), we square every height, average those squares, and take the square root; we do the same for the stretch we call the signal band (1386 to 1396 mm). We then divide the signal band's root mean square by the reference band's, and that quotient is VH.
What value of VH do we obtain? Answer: 1.02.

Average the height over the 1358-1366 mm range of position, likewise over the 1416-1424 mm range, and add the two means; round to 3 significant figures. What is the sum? 309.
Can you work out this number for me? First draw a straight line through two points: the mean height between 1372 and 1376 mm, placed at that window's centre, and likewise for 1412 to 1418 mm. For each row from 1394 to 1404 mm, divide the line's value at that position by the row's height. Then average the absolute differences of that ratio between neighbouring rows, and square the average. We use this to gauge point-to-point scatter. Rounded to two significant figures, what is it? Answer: 0.0018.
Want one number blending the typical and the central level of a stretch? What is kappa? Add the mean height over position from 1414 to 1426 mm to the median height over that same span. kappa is 322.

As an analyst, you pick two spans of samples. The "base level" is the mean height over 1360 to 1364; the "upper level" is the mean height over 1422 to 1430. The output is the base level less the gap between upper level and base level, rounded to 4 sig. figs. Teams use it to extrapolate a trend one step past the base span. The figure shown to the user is 120.2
